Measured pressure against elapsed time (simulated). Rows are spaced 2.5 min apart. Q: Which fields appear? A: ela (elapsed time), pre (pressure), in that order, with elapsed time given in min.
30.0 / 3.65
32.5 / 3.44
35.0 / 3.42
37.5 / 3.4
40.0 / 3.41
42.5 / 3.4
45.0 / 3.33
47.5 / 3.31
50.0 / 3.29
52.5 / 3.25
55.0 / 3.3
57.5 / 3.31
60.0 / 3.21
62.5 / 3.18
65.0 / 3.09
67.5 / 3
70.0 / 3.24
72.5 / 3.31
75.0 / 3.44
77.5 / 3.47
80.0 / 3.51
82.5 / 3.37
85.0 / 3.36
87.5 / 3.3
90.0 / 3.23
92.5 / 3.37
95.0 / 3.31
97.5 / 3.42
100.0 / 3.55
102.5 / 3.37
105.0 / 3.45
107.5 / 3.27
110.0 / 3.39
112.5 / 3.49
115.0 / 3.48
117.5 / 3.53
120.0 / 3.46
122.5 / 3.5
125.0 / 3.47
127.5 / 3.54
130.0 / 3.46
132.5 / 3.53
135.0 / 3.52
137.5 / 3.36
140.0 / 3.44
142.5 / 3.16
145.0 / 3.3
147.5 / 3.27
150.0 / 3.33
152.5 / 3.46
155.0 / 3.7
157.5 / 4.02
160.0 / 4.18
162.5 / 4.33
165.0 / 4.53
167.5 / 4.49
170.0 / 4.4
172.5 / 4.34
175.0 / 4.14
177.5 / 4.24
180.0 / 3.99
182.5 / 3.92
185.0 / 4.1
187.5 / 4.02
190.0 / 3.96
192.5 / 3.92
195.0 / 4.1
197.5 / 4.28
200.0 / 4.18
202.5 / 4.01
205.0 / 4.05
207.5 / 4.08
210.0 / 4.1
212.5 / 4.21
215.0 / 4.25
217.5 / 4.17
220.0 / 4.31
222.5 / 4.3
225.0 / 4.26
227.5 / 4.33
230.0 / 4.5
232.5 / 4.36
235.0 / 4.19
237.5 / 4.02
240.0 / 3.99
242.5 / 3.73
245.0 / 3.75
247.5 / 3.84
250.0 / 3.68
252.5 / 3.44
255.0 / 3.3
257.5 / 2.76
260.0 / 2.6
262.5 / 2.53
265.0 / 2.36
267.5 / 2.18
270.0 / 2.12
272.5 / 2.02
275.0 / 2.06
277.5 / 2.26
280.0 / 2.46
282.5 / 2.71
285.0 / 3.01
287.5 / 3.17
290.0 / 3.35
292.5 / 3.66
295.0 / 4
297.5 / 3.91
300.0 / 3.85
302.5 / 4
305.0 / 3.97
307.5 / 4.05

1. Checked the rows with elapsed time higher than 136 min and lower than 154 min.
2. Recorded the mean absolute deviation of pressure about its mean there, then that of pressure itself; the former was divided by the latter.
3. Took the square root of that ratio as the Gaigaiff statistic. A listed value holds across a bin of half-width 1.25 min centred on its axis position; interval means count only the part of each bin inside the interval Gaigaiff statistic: 0.151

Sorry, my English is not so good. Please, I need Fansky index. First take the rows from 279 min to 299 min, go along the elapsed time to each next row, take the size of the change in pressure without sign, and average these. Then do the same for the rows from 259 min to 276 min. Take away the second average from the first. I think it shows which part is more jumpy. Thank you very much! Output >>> 0.13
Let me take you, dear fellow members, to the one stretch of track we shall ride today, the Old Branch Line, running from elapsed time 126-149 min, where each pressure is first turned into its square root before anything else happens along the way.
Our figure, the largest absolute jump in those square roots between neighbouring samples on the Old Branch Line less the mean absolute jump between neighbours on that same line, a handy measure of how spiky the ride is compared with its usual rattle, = 0.048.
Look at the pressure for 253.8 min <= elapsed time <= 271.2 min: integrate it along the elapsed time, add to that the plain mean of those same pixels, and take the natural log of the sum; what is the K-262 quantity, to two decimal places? 3.85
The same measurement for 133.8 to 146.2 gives 3.81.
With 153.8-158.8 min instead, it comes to 3.14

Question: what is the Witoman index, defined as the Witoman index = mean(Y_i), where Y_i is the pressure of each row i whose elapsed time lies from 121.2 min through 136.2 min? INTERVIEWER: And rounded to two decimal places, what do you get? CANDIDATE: 3.50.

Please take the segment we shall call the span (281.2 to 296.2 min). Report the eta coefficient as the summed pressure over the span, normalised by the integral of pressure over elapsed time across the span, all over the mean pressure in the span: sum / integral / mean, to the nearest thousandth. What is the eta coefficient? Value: 0.121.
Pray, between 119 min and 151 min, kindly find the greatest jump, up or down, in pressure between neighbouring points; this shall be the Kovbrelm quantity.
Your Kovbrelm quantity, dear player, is 0.28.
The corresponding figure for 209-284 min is 0.54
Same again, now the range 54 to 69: 0.10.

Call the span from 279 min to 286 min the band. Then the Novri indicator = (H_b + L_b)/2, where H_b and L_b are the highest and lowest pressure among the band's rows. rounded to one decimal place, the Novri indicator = 2.7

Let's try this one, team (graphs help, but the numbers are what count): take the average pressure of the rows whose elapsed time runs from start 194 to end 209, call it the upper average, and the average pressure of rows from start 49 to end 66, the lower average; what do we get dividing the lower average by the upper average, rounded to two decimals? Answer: 0.79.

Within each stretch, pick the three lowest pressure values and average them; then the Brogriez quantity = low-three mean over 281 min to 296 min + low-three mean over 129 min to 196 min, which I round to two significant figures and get 6.2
